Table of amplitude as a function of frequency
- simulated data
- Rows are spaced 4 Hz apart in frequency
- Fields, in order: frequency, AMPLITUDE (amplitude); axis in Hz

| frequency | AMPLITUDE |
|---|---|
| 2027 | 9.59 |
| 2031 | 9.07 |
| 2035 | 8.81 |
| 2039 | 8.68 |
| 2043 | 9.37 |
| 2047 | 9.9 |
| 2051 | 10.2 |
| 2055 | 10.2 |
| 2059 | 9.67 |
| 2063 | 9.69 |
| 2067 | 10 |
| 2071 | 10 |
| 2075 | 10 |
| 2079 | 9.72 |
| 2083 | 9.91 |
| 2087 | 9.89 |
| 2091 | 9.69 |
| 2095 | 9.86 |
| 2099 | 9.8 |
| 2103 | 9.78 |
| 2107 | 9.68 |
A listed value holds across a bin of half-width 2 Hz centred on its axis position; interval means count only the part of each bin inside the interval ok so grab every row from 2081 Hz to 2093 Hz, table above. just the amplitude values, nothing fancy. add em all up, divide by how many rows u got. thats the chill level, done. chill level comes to 9.830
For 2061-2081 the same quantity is 9.882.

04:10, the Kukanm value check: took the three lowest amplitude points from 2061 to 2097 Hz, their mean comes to 9.700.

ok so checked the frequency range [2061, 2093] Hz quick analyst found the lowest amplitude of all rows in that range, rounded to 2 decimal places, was 9.69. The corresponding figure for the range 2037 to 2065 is 8.68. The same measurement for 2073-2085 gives 9.72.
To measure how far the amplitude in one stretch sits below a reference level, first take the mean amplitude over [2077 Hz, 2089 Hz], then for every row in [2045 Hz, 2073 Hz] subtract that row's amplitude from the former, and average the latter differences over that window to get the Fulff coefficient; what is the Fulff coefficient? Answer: -0.11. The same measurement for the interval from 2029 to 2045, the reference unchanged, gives 0.86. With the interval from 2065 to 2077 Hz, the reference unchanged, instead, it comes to -0.16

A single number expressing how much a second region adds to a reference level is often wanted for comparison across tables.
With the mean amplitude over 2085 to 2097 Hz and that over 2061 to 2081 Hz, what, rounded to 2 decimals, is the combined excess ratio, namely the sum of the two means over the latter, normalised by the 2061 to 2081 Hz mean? 1.99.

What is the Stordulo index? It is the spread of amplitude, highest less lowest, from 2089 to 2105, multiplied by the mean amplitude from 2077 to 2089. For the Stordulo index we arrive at 1.7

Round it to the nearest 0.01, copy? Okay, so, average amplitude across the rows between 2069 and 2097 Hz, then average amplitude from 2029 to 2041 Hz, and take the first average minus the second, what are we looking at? 1.01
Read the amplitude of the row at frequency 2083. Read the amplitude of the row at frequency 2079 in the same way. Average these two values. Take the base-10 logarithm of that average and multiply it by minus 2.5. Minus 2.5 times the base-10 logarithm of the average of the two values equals -2.48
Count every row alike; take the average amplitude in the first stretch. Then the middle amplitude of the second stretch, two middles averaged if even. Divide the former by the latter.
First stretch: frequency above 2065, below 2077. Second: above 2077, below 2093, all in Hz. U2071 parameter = 1.02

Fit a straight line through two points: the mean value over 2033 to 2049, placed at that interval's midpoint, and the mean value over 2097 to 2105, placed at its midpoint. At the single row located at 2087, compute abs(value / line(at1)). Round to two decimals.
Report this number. 1.02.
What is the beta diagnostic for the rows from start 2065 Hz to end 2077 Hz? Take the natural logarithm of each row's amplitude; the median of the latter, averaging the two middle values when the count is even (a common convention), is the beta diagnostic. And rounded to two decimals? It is 2.30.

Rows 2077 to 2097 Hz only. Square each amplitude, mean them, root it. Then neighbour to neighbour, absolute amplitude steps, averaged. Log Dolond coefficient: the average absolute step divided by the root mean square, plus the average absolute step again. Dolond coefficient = 0.160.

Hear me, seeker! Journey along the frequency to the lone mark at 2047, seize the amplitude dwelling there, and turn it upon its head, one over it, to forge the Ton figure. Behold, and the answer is 0.101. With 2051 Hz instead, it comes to 0.098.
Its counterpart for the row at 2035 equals 0.114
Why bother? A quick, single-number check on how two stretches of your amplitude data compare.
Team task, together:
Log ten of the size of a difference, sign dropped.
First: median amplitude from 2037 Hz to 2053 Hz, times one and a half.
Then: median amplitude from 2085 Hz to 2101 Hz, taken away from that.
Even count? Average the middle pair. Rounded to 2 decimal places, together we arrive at 0.66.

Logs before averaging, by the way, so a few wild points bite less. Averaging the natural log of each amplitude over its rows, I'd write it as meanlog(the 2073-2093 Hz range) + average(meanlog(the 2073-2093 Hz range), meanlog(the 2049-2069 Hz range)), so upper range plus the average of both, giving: 4.58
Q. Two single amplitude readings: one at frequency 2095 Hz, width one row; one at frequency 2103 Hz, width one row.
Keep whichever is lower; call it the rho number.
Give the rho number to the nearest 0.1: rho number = 9.8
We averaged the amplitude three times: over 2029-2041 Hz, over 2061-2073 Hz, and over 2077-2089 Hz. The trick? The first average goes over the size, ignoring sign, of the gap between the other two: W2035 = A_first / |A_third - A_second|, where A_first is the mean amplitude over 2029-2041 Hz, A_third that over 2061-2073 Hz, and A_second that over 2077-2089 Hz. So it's 156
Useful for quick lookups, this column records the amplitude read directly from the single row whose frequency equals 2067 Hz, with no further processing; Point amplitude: 10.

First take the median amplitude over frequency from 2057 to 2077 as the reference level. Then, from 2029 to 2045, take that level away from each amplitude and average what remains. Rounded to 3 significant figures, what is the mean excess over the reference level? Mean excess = -1.02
